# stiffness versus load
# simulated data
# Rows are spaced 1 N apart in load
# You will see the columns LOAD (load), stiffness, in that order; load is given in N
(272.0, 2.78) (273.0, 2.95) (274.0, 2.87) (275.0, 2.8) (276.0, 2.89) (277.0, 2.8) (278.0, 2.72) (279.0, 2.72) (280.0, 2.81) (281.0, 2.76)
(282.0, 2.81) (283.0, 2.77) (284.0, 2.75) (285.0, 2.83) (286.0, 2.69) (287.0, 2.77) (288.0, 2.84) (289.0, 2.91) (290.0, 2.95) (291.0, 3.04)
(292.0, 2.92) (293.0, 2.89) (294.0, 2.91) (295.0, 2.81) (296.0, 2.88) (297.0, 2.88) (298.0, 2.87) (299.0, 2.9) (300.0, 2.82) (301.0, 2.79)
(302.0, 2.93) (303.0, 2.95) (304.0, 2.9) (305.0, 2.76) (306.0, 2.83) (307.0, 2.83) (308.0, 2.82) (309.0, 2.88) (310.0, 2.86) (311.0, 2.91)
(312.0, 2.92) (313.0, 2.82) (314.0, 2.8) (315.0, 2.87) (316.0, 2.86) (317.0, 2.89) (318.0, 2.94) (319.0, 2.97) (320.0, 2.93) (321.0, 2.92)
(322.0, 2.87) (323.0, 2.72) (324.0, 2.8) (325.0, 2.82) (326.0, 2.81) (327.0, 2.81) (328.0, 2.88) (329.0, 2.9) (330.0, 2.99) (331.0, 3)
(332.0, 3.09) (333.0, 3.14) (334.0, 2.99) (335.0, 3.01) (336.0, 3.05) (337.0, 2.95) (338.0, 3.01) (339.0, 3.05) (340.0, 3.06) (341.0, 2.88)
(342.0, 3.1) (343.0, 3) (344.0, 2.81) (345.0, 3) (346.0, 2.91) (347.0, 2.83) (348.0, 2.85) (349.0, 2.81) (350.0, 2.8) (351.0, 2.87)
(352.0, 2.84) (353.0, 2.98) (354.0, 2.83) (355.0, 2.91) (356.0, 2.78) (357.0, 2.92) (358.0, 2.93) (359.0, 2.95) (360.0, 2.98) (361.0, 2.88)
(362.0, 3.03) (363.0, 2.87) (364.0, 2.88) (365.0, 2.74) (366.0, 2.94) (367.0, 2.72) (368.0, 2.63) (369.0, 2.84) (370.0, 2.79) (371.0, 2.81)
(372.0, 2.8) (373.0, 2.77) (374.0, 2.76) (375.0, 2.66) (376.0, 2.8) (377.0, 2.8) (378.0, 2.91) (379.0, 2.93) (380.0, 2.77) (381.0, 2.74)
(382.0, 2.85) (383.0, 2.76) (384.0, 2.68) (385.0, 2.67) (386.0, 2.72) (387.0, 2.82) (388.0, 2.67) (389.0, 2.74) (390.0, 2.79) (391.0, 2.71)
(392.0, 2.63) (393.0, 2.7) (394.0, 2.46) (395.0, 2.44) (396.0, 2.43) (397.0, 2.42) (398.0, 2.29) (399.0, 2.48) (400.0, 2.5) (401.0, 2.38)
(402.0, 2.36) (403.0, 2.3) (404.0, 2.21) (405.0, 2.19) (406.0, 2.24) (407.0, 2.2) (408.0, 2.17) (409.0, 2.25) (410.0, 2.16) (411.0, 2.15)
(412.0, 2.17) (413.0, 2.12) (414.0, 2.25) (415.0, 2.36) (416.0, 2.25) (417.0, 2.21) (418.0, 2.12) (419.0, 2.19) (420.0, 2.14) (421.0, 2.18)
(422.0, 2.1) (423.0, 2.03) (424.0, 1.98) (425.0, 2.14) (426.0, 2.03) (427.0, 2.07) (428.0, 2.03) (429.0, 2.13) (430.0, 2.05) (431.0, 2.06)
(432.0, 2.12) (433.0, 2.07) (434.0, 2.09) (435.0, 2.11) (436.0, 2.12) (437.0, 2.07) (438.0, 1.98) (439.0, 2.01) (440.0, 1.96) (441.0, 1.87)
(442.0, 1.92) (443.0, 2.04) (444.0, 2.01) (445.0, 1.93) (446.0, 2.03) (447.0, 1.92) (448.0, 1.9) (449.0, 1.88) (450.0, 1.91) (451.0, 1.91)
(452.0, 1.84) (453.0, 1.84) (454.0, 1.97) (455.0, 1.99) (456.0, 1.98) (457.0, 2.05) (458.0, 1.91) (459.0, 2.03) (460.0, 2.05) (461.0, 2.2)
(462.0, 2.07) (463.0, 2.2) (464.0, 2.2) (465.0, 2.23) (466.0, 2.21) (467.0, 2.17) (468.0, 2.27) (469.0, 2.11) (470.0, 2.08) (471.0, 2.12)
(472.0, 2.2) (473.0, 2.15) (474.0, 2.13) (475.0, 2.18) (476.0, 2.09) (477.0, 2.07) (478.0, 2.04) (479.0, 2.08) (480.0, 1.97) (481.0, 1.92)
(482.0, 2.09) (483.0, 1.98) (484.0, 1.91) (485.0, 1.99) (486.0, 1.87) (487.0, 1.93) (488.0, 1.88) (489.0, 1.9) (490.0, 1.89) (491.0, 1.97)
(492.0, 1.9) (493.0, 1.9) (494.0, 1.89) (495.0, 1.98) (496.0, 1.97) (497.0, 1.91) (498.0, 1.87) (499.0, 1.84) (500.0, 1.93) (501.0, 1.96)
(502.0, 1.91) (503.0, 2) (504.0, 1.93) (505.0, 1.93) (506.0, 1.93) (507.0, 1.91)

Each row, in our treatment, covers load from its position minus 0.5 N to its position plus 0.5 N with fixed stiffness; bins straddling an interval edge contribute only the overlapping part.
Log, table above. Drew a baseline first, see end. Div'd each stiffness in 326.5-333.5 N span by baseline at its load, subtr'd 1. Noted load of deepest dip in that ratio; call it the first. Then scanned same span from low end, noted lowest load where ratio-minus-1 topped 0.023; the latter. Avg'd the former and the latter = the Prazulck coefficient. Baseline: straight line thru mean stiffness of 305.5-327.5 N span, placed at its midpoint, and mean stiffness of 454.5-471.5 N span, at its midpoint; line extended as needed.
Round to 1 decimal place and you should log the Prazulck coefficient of 327.5 N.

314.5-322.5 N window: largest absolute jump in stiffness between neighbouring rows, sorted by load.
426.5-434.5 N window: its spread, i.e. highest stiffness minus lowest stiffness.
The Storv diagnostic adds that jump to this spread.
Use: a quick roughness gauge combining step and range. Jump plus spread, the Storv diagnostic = 0.15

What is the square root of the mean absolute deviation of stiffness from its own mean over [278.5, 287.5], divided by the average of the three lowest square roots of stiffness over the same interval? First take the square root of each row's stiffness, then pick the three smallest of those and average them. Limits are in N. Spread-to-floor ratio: 0.11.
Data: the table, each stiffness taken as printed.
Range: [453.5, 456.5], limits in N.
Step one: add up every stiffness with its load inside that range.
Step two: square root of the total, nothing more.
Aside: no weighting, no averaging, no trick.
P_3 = 2.4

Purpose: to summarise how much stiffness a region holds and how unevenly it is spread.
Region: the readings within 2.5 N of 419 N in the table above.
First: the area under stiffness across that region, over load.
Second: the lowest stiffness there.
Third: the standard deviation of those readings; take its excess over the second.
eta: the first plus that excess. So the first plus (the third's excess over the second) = 8.8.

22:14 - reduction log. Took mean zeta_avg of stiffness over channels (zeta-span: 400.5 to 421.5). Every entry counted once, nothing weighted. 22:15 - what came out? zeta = 2.22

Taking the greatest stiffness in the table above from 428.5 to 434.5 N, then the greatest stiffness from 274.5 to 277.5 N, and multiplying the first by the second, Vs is 6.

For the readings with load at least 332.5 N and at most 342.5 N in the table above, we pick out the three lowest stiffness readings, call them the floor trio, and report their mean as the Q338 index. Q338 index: 2.9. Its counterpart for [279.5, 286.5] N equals 2.7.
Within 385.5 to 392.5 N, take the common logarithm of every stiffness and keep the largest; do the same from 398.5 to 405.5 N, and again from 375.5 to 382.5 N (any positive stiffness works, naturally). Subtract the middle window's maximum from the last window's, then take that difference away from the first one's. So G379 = 0.38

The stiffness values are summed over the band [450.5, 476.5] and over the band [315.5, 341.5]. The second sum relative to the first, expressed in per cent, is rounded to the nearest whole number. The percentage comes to 141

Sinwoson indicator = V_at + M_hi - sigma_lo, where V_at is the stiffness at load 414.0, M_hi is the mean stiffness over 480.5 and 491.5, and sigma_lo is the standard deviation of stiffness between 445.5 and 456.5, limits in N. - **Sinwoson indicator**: 4.13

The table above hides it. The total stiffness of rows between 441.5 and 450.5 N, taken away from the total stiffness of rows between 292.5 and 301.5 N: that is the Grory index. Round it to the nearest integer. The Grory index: 8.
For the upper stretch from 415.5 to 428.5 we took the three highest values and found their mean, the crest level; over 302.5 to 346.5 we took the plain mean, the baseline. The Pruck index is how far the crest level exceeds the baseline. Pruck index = -0.7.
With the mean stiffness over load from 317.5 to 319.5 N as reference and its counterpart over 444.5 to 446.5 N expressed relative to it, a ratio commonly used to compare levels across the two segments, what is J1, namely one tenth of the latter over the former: 0.067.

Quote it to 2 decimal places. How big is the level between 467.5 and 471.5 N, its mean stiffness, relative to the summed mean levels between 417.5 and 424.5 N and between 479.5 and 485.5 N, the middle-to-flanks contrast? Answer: 0.53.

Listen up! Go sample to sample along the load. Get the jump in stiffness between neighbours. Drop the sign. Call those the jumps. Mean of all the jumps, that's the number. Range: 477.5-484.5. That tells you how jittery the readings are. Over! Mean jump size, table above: 0.09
